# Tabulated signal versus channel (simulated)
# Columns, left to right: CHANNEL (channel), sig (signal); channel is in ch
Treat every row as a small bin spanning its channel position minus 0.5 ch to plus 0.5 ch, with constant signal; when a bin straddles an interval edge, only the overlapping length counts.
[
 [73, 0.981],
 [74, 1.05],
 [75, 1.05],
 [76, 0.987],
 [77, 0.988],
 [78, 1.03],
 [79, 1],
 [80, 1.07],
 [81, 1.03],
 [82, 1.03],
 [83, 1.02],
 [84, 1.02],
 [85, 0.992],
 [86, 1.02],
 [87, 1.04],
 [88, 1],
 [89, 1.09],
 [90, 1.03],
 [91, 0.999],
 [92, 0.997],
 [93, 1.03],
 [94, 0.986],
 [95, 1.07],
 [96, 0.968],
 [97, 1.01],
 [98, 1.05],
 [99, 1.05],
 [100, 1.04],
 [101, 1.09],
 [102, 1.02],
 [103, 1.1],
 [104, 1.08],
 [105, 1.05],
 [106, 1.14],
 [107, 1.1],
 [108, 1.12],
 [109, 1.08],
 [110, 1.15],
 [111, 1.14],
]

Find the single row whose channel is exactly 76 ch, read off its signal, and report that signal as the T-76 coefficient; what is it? 0.987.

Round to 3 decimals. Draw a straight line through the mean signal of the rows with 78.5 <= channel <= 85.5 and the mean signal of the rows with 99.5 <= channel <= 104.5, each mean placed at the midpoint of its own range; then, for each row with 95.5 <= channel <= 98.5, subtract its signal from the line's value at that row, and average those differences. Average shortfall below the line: 0.046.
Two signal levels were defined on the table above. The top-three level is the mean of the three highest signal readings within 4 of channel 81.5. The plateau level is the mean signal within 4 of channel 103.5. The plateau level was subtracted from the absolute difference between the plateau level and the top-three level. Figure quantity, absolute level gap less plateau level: -1.04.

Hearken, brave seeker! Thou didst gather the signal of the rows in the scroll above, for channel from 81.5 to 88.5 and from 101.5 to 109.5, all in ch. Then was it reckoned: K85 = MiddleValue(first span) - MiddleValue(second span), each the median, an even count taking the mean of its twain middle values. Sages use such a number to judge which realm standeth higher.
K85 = -0.07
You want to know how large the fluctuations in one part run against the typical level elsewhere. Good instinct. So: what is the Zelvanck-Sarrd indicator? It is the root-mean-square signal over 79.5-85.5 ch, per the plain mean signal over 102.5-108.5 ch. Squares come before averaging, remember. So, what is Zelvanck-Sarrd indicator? 0.94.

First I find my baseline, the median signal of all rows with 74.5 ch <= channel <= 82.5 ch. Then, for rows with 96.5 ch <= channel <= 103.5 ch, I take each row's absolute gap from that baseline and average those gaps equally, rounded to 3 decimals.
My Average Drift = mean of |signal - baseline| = 0.030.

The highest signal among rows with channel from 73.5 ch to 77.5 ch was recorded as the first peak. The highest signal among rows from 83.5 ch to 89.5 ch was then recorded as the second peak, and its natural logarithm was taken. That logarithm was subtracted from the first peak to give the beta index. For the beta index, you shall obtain 0.964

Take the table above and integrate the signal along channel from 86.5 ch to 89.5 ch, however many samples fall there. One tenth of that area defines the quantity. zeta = 0.313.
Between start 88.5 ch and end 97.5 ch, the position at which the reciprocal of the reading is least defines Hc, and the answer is 89 ch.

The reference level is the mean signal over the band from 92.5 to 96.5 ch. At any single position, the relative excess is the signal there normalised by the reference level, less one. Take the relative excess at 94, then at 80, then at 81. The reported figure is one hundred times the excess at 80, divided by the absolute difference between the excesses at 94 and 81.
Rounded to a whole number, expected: 128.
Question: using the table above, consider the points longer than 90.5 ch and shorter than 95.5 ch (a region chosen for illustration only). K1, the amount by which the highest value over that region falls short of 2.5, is 1.43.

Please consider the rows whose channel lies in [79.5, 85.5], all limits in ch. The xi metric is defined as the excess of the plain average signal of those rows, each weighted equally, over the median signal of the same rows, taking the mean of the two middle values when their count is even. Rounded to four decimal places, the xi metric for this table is 0.0020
